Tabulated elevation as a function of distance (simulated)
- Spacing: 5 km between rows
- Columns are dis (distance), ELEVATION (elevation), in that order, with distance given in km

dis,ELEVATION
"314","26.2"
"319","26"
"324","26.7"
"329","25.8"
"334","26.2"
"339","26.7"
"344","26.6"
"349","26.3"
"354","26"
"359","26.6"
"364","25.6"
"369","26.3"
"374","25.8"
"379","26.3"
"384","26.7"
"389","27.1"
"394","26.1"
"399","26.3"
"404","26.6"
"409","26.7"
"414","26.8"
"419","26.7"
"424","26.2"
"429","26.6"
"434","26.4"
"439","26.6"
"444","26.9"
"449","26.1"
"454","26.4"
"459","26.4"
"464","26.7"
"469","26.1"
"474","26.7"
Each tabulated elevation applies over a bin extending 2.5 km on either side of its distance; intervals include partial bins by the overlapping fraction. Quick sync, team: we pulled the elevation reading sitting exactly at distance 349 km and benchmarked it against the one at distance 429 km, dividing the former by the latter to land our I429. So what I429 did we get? 0.99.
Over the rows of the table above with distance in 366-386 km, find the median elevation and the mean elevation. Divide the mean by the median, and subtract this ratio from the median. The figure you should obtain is 25.30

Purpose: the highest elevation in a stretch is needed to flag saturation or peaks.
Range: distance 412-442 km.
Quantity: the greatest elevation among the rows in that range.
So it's 26.8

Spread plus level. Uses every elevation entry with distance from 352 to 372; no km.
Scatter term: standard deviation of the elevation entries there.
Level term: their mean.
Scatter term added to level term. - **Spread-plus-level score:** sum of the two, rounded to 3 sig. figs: 26.5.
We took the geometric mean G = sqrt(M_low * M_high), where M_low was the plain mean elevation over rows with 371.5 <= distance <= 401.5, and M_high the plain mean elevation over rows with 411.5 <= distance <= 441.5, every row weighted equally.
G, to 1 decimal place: 26.5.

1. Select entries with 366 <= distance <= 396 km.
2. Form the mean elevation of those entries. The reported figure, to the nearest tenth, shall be 26.4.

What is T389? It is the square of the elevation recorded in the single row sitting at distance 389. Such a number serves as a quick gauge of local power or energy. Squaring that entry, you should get 734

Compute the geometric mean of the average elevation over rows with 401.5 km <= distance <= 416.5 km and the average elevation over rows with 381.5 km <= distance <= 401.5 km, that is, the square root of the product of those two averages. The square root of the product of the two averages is 26.6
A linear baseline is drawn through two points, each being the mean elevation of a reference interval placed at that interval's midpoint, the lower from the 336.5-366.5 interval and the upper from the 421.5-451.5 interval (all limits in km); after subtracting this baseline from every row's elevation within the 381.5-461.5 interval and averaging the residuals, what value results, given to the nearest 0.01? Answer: 0.10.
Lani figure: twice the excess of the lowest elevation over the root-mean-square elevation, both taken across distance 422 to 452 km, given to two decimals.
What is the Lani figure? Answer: -0.74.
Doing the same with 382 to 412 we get -0.97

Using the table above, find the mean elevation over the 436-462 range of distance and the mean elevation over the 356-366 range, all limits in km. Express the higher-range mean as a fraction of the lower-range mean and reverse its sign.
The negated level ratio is -1.01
